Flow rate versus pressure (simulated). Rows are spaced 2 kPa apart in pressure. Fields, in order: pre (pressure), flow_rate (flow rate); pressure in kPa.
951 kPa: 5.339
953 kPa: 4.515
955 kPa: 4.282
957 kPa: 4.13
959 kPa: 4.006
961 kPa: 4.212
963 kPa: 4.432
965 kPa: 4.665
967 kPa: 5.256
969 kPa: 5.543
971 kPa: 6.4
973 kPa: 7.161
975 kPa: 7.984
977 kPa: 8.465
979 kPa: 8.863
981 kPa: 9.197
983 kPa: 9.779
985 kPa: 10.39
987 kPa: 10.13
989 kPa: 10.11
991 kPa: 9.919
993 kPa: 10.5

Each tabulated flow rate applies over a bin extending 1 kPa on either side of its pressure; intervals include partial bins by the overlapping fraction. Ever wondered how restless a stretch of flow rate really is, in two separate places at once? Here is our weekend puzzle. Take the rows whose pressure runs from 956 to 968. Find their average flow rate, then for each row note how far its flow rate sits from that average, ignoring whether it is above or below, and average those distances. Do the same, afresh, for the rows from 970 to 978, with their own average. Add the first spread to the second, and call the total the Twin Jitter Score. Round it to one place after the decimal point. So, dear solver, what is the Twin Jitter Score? 1.1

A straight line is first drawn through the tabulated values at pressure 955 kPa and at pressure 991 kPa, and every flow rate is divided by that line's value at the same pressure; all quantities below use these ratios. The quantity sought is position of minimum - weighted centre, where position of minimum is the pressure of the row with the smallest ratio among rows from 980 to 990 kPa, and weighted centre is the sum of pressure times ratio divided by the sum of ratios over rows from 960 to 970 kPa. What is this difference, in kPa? 23.9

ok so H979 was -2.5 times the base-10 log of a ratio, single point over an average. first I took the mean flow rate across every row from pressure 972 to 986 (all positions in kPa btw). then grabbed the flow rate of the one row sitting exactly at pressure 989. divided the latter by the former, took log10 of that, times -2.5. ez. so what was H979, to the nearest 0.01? -0.15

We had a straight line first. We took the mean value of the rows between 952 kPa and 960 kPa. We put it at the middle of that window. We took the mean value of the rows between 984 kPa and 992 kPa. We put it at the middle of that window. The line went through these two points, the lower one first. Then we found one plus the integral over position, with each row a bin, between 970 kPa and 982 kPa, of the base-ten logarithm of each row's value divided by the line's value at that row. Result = 1.0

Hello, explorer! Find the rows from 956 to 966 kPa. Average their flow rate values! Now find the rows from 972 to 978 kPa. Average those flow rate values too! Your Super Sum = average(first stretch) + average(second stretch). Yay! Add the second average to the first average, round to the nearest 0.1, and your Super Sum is 12.2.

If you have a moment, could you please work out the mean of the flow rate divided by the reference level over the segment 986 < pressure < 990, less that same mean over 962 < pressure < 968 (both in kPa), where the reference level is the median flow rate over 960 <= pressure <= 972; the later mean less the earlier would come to 1.08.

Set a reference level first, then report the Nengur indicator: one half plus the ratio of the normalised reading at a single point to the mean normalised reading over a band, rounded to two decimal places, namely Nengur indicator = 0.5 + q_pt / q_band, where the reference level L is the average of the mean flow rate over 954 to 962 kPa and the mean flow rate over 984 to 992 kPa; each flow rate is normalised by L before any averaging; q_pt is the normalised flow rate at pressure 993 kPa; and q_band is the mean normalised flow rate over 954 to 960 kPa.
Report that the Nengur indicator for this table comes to 3.04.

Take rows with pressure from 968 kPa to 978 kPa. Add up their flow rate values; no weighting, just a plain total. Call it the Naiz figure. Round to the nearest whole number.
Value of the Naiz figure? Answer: 36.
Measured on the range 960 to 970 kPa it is 24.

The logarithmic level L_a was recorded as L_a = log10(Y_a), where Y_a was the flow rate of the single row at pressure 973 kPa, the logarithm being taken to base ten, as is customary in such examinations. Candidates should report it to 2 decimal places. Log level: 0.85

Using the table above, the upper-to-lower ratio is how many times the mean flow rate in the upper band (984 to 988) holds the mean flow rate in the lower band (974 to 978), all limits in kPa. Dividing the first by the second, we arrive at 1.2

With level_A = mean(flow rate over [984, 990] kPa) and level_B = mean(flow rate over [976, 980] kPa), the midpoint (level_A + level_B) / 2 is 9.4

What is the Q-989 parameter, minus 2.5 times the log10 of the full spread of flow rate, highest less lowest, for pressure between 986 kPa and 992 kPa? 1.7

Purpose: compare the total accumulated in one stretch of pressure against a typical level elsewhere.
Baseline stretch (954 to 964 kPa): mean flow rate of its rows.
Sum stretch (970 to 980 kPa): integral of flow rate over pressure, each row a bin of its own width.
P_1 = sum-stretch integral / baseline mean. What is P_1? 18.5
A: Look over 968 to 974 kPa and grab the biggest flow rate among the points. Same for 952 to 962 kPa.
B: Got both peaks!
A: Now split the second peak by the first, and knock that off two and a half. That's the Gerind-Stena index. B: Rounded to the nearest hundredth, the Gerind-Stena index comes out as 1.87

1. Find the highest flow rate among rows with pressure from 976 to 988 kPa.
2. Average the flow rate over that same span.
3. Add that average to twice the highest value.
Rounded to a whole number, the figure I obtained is 30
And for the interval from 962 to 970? 16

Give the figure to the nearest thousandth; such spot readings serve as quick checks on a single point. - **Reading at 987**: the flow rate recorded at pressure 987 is 10.130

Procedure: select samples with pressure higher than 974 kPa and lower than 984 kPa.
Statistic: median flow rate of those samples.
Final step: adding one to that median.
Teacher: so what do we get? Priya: 9.9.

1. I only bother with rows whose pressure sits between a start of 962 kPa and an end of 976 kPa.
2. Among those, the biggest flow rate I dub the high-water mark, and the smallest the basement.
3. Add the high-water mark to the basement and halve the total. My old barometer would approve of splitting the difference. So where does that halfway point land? 6.2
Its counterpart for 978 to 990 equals 9.6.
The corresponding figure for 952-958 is 4.3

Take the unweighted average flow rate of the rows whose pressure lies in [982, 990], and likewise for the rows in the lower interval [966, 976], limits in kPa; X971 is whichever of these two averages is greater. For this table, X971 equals 10.1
